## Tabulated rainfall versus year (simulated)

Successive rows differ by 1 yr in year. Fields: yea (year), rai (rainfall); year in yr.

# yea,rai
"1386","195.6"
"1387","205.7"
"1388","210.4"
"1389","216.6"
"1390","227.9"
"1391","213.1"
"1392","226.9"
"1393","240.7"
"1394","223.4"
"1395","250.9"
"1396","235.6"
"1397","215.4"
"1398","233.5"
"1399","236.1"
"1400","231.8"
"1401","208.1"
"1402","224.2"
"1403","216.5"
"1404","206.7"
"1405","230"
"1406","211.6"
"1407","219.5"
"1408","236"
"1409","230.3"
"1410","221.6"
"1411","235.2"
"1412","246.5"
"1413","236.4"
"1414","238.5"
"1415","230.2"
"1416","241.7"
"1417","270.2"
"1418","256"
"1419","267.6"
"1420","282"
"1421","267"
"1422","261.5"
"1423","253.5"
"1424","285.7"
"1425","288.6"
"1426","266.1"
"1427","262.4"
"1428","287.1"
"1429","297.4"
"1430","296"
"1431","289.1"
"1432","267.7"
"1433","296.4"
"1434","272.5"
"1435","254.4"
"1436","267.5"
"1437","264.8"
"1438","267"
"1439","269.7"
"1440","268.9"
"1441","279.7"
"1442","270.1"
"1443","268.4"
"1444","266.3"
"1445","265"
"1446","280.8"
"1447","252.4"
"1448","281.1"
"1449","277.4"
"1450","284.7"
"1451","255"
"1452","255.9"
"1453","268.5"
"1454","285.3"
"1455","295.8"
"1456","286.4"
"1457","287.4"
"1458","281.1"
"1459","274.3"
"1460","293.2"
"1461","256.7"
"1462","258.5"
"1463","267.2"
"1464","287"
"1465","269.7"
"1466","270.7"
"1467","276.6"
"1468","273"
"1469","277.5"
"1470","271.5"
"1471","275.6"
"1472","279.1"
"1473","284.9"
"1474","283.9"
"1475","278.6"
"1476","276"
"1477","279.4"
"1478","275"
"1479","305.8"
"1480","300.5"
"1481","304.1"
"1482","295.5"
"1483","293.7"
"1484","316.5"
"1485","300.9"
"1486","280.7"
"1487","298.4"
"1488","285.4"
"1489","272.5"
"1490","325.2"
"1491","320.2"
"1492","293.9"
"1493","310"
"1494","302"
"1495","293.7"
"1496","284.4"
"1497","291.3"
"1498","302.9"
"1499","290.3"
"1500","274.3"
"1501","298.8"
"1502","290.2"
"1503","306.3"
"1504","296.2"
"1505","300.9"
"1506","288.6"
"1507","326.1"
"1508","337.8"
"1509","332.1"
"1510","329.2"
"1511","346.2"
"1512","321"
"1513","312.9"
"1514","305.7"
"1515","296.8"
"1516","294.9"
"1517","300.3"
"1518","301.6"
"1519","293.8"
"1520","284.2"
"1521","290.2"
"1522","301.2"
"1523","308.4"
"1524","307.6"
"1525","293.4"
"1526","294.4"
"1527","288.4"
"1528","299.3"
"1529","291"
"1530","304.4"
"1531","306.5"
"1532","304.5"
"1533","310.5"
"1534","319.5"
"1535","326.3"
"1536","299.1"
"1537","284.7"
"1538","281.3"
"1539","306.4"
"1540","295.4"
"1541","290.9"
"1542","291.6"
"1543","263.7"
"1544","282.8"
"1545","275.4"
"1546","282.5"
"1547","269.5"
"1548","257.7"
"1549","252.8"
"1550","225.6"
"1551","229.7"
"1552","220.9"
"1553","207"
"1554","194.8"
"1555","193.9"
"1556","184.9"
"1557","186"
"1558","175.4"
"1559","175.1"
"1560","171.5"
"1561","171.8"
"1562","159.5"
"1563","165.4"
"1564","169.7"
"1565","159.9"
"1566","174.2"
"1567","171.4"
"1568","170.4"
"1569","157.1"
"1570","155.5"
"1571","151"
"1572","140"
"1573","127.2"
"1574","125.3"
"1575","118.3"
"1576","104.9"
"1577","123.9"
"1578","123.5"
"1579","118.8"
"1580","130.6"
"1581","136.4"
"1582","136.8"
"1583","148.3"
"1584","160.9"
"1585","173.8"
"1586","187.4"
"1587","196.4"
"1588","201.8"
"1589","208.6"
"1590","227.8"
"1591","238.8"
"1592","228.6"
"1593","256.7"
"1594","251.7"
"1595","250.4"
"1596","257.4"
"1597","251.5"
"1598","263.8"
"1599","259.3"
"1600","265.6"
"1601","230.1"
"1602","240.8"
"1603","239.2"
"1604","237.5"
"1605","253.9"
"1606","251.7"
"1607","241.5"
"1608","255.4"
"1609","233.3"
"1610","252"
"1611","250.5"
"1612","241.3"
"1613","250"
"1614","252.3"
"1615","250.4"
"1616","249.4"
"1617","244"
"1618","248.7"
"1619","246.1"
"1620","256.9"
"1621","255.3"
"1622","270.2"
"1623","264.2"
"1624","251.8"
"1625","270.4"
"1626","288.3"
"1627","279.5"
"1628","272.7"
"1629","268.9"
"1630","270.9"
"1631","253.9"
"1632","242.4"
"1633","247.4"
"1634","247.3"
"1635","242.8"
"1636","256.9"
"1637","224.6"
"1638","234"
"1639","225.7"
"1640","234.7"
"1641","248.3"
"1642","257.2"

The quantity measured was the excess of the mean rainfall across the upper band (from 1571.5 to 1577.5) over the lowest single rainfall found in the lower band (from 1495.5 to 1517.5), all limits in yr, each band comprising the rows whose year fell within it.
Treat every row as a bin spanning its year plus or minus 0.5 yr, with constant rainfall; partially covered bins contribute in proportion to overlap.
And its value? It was -151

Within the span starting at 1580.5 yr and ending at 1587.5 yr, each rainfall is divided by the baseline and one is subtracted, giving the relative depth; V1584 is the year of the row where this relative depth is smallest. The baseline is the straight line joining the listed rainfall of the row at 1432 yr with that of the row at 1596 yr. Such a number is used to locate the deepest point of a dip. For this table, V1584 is 1581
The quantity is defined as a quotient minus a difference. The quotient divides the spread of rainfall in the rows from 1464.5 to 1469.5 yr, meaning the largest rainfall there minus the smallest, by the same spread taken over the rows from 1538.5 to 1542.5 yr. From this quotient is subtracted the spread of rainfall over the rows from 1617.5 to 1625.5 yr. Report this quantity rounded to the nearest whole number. -24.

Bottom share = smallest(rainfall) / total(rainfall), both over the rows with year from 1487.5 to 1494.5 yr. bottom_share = 0.13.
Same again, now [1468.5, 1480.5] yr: 0.08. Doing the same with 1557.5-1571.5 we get 0.06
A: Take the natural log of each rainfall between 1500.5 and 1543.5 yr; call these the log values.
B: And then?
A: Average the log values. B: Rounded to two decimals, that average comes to 5.71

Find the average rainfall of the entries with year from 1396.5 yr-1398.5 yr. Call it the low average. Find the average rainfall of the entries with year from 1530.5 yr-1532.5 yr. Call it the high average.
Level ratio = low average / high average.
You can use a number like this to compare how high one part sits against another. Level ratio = 0.73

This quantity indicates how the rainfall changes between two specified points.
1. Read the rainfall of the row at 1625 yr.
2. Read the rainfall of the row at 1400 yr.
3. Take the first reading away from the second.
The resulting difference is -39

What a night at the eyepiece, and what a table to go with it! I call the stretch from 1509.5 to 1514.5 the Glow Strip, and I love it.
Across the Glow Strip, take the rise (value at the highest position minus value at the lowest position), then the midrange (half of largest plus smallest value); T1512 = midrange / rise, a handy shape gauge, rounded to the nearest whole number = -14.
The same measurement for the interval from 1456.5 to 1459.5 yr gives -21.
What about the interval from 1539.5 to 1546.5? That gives -22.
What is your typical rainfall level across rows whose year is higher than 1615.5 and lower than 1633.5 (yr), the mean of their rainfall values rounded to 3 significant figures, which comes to 260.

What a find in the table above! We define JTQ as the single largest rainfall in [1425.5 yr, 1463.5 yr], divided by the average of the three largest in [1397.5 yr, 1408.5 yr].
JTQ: 1.26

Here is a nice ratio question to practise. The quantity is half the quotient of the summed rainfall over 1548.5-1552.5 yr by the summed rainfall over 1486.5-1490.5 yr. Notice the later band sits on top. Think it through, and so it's 0.39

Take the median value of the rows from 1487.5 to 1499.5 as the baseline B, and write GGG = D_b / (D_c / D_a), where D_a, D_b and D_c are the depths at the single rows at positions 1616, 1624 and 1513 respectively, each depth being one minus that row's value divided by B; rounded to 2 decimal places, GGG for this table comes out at -0.33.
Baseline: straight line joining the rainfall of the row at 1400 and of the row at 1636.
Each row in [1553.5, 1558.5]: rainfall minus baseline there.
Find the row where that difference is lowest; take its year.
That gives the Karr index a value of 1558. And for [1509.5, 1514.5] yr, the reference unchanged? 1514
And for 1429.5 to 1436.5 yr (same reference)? 1435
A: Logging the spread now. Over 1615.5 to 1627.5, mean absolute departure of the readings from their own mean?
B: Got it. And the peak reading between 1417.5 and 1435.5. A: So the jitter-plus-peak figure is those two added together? 309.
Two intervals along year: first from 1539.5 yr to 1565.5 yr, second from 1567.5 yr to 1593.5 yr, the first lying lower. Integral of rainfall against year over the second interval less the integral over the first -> -1505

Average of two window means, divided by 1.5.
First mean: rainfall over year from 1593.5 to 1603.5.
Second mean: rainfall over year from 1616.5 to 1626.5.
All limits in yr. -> 170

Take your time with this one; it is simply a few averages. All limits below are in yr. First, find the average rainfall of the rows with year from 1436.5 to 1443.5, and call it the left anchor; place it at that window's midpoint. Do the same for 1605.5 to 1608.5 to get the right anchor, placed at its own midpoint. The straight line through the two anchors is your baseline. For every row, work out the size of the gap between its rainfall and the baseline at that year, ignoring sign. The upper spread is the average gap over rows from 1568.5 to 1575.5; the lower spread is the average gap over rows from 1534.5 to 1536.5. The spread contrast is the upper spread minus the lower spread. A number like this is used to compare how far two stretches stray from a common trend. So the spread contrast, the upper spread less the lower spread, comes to 60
